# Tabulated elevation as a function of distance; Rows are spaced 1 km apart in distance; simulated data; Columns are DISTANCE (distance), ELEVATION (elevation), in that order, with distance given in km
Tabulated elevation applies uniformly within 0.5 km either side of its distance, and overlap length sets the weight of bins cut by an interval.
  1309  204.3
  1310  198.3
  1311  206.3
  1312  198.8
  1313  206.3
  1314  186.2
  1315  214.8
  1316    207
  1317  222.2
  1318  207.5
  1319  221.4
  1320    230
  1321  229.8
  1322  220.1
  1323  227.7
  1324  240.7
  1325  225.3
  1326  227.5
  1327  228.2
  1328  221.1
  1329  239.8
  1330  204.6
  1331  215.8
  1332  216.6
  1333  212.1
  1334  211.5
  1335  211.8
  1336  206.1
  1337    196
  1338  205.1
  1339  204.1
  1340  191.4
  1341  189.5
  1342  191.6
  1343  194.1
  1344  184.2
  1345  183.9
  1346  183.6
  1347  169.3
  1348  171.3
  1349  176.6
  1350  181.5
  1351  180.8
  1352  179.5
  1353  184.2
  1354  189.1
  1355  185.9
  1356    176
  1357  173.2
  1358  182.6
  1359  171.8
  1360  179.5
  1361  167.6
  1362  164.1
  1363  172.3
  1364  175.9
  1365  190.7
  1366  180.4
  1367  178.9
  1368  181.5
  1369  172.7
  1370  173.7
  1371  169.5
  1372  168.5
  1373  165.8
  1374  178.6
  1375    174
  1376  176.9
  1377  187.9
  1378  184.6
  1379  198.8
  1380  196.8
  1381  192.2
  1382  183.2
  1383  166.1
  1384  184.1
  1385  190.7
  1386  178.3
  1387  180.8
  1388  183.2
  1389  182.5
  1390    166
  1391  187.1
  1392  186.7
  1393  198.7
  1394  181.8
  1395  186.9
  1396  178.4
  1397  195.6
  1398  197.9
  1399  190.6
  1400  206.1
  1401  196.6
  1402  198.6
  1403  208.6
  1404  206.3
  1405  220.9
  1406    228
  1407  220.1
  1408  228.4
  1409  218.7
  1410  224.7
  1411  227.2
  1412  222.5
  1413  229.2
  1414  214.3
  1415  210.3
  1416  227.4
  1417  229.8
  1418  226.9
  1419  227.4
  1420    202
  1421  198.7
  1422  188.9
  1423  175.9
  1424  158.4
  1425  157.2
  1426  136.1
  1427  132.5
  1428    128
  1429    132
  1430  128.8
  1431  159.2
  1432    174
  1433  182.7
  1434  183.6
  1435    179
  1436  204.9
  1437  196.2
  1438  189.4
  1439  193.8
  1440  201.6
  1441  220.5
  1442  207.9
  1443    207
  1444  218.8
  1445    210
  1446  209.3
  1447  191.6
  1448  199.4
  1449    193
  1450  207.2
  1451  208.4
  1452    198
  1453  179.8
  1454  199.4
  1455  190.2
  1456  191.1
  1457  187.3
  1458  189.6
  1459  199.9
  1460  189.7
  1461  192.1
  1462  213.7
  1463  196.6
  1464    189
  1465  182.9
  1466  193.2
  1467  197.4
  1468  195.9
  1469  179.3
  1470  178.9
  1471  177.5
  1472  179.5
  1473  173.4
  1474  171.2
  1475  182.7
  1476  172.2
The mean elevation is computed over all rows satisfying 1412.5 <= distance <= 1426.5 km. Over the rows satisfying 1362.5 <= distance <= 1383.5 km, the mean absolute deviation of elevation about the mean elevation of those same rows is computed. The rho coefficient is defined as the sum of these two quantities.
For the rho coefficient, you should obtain 206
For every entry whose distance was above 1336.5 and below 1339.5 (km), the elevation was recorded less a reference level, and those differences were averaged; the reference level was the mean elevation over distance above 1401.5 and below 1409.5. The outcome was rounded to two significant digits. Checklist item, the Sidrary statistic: -14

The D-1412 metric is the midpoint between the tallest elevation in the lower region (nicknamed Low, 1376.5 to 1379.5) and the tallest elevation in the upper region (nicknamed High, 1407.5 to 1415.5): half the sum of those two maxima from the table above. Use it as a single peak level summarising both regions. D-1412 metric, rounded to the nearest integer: 214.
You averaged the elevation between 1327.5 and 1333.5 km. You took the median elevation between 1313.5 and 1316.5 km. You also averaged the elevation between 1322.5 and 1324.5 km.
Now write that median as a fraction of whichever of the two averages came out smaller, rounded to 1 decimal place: 0.9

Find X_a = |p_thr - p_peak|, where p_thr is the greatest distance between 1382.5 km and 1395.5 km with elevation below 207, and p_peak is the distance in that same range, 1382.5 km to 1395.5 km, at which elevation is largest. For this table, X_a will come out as 2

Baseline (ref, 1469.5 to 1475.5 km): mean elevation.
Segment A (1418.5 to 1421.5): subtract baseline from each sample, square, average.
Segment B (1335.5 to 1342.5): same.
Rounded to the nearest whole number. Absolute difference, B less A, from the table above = 735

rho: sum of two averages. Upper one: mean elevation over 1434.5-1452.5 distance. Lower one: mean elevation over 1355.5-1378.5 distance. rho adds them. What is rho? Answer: 378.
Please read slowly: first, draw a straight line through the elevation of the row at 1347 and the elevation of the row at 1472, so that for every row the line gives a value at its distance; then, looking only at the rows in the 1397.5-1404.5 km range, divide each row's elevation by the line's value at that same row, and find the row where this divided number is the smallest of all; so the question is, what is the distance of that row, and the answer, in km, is 1399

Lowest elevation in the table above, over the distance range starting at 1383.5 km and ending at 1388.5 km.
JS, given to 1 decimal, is 178.3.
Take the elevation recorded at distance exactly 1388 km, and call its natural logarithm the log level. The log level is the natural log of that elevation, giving 5.21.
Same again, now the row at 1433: 5.21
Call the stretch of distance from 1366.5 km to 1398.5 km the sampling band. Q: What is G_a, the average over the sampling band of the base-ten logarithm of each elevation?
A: 2.26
